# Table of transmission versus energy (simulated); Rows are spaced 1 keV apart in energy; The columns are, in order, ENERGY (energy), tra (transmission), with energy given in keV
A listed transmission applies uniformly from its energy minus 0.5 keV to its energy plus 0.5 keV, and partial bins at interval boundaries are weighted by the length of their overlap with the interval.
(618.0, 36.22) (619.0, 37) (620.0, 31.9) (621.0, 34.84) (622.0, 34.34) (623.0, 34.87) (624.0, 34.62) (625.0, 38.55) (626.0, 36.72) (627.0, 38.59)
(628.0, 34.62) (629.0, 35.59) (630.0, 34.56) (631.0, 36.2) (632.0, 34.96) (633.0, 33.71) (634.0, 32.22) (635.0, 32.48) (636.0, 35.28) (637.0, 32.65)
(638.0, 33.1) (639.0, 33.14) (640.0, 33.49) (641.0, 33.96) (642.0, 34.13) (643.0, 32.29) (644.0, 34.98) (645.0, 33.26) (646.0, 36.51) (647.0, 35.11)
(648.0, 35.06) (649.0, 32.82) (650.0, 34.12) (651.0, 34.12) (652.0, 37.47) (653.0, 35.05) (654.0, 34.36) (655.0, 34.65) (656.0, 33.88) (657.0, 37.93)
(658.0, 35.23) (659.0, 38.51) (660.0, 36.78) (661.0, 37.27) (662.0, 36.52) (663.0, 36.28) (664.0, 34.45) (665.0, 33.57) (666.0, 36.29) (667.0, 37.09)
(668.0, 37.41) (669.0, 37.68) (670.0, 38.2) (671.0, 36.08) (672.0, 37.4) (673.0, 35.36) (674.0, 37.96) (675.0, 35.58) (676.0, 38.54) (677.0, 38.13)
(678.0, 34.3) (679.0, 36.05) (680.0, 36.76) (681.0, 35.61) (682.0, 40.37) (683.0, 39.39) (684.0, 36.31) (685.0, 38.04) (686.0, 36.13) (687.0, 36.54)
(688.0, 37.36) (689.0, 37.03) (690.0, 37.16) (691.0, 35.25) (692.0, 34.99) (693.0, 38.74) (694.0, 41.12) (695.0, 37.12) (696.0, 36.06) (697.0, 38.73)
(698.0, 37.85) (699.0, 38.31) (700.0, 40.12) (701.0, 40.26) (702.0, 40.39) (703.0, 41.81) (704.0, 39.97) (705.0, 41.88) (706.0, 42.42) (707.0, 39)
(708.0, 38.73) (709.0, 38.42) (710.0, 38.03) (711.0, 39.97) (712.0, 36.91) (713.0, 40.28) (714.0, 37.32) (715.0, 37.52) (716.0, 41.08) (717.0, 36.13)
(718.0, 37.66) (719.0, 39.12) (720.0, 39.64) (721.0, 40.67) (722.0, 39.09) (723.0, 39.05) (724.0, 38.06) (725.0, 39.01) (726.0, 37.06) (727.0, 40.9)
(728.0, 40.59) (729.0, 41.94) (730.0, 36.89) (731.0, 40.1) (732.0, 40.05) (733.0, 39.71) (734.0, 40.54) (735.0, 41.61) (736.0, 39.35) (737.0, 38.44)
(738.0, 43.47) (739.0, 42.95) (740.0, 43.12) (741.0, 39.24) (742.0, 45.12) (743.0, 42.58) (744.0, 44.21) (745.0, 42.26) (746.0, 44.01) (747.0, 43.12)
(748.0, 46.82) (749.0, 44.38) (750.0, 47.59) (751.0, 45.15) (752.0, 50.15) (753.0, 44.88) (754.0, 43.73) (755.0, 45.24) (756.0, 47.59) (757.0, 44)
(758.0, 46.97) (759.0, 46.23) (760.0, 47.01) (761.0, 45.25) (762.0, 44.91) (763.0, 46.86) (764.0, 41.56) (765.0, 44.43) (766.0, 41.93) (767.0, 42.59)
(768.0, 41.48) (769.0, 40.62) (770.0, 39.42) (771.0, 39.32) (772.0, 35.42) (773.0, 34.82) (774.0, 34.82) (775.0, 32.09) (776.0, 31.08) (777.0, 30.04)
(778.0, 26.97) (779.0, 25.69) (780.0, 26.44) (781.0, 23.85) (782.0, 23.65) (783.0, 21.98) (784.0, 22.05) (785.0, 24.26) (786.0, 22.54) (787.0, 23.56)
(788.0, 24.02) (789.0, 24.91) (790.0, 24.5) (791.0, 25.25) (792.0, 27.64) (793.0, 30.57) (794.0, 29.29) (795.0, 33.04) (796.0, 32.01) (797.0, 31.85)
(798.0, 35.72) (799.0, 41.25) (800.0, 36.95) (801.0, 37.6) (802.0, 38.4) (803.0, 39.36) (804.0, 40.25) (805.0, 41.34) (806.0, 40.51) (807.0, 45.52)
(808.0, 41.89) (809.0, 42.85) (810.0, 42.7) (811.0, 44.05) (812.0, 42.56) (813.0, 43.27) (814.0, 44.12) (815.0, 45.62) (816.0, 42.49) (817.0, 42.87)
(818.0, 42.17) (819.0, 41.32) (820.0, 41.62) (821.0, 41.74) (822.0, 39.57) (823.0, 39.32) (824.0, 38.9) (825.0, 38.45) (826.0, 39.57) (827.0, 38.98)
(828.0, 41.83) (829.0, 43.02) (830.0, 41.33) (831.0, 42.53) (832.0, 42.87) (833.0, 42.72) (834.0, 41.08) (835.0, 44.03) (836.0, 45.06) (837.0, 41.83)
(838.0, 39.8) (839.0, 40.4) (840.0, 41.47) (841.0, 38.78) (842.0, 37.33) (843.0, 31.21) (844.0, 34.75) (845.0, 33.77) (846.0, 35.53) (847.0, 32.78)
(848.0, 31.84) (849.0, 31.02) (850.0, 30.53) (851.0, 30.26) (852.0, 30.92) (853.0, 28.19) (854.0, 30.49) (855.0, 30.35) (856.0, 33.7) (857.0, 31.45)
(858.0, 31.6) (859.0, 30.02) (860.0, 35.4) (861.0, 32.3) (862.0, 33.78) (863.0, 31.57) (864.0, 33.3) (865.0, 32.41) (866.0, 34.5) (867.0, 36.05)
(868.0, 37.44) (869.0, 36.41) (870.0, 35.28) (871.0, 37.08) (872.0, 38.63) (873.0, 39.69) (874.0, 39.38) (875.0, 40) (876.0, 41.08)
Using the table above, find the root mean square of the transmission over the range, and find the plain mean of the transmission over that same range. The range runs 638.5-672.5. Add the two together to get 71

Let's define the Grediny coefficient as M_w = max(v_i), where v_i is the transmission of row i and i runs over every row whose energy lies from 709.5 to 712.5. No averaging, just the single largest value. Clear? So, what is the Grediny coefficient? 39.97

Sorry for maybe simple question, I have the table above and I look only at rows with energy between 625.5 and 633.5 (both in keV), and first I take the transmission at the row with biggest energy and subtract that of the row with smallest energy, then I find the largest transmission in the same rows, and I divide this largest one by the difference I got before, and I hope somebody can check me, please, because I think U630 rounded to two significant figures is -13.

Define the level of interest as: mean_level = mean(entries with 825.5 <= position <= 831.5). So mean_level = 41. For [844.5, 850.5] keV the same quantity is 33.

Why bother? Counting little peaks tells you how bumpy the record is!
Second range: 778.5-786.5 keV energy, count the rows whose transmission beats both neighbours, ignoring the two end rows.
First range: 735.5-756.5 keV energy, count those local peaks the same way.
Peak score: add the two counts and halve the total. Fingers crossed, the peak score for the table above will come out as 5.0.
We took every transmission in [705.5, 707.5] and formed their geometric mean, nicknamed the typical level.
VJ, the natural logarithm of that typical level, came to 3.71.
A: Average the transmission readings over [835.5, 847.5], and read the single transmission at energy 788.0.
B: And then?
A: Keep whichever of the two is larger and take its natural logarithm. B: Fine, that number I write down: 3.63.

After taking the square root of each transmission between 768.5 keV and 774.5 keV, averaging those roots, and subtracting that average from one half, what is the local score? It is -5.61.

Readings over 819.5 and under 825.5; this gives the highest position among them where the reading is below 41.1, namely 825.0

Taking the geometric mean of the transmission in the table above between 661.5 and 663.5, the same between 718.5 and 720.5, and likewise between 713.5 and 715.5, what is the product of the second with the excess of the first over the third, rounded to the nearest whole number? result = -40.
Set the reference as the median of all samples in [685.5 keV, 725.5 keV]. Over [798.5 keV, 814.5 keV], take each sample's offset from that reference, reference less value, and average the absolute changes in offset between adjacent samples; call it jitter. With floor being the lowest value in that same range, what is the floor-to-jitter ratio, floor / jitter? 23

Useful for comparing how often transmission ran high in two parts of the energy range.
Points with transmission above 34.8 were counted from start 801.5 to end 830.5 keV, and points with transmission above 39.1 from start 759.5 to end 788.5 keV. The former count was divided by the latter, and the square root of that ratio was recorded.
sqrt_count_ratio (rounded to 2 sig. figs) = 1.6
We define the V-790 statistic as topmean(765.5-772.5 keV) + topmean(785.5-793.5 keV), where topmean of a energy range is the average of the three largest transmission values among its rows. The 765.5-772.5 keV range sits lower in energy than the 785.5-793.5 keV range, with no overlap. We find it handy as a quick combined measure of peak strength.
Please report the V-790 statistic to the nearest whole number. 70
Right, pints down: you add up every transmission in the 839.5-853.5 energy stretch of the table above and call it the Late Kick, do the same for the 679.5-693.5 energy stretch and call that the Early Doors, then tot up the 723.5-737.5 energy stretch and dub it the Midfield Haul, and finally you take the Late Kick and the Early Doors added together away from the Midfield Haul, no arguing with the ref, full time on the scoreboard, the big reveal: -434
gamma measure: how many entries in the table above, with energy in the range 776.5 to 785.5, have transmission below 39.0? 9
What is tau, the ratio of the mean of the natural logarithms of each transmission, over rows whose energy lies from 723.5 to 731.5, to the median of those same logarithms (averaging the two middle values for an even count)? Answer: 0.998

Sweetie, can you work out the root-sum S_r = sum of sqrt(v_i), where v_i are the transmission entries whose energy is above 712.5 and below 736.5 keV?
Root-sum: 150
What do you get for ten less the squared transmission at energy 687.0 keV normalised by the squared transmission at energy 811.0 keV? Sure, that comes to 9.31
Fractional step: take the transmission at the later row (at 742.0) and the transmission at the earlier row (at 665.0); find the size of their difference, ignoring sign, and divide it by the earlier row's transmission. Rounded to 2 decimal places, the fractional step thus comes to 0.34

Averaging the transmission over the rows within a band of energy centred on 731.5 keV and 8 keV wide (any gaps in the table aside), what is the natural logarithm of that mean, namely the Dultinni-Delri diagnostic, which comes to 3.69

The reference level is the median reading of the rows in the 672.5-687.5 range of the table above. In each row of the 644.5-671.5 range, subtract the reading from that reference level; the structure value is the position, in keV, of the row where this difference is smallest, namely 659.0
